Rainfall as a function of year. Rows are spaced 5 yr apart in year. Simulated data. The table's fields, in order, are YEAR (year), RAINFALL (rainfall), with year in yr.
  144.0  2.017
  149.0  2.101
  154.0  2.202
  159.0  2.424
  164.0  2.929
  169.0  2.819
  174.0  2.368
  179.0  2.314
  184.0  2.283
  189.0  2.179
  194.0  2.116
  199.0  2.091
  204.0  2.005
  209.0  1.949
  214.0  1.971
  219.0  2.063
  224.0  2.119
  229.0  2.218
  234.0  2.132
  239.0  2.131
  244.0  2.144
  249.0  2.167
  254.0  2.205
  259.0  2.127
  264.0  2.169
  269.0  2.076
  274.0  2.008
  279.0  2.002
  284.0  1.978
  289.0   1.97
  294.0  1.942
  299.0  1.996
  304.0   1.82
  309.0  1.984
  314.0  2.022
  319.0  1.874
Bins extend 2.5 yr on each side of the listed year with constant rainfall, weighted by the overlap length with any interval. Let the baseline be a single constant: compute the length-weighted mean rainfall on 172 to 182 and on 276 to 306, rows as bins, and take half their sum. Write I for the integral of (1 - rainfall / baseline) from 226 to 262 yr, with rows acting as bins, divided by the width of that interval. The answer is -0.01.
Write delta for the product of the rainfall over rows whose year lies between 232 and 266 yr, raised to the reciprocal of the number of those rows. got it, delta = 2.15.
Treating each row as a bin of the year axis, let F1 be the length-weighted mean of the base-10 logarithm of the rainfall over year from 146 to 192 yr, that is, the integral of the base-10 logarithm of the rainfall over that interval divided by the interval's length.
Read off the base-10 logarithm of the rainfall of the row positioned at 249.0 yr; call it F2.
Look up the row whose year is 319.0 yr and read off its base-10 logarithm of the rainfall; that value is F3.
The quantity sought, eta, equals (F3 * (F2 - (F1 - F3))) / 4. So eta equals 0.016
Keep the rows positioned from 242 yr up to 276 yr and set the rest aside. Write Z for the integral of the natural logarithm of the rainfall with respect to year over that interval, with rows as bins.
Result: 26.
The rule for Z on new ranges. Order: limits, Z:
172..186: 12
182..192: 8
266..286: 14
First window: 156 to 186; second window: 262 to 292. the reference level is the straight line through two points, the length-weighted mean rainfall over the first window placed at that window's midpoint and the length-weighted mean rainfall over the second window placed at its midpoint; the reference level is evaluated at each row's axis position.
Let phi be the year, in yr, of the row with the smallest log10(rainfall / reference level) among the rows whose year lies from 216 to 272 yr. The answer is 219.0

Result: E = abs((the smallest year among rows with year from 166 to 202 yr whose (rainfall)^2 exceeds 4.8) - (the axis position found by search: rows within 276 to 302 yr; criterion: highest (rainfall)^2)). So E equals 110 yr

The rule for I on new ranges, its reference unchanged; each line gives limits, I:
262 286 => 0.05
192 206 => 0.03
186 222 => 0.04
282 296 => 0.08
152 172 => -0.21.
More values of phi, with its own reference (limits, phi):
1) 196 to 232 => 209.0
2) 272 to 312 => 304.0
